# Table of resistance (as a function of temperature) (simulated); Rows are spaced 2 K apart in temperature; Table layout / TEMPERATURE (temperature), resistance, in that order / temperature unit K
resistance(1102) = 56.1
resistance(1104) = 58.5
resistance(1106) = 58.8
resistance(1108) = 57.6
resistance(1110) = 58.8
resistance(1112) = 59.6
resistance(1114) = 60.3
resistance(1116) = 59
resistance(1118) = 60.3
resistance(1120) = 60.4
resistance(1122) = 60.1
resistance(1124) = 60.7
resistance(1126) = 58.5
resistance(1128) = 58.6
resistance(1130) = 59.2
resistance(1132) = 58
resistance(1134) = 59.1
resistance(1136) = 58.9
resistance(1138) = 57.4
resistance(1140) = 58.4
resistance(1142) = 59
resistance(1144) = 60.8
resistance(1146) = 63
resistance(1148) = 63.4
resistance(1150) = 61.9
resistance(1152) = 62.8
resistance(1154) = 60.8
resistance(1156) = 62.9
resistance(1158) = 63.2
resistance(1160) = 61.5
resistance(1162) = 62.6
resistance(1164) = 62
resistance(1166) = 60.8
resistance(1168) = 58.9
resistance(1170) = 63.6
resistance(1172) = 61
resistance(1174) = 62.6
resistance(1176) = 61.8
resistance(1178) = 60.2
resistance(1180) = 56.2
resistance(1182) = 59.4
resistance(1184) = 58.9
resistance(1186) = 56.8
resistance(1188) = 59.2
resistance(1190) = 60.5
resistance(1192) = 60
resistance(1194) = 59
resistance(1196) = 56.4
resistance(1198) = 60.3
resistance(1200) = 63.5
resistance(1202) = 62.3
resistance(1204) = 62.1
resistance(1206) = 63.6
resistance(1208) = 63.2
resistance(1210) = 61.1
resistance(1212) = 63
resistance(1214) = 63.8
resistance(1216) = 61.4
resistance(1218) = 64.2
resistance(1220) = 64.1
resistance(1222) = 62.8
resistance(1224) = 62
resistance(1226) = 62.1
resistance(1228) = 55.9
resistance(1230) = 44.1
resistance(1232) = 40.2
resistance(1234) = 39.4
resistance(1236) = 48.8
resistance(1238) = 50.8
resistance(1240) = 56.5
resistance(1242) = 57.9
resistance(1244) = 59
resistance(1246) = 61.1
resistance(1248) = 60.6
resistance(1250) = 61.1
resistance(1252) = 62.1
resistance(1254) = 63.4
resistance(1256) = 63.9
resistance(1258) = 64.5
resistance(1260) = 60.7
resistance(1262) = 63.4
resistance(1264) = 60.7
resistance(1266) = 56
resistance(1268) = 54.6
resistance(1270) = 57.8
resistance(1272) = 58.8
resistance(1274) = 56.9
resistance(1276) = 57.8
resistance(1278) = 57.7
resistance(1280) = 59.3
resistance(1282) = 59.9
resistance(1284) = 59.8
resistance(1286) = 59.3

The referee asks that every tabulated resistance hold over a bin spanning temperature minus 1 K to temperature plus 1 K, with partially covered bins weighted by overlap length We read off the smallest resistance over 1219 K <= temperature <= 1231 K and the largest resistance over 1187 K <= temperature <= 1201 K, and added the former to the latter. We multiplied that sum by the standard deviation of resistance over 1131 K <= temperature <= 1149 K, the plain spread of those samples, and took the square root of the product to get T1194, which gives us 15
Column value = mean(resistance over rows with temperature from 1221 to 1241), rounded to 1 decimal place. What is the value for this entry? 52.3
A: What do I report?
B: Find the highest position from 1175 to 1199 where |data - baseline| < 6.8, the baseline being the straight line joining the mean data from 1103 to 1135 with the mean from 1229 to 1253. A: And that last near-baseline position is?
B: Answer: 1198 K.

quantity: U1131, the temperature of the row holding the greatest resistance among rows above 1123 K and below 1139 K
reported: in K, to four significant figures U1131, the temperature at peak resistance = 1124 K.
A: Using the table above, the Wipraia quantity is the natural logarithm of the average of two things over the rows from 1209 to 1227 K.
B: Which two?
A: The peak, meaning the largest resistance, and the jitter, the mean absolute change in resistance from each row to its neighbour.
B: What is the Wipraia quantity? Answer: 3.49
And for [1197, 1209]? 3.48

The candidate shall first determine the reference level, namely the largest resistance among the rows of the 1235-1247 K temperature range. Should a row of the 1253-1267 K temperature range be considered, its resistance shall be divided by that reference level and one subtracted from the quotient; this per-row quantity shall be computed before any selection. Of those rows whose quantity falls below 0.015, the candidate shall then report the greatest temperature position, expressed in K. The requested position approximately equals 1266 K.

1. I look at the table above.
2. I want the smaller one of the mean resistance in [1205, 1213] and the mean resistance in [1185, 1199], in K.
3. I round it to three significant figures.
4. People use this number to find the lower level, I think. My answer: 58.9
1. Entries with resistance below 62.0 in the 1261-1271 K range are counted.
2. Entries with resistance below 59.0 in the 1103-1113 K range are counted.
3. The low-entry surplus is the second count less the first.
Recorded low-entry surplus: 0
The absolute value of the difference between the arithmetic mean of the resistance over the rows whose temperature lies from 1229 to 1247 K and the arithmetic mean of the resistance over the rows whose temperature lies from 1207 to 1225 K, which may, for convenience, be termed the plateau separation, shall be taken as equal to 12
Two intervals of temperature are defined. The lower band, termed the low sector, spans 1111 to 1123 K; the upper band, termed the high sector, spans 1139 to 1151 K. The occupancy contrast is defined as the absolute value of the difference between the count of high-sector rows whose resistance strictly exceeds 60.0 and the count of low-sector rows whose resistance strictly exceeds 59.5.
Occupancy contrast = 1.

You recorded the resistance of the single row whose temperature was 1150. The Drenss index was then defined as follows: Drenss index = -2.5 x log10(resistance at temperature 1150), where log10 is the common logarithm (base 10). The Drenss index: -4.48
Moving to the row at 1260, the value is -4.46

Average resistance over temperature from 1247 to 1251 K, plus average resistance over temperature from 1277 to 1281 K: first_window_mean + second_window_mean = 119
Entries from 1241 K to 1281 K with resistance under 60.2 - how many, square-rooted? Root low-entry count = 3.16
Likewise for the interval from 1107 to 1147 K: 3.74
